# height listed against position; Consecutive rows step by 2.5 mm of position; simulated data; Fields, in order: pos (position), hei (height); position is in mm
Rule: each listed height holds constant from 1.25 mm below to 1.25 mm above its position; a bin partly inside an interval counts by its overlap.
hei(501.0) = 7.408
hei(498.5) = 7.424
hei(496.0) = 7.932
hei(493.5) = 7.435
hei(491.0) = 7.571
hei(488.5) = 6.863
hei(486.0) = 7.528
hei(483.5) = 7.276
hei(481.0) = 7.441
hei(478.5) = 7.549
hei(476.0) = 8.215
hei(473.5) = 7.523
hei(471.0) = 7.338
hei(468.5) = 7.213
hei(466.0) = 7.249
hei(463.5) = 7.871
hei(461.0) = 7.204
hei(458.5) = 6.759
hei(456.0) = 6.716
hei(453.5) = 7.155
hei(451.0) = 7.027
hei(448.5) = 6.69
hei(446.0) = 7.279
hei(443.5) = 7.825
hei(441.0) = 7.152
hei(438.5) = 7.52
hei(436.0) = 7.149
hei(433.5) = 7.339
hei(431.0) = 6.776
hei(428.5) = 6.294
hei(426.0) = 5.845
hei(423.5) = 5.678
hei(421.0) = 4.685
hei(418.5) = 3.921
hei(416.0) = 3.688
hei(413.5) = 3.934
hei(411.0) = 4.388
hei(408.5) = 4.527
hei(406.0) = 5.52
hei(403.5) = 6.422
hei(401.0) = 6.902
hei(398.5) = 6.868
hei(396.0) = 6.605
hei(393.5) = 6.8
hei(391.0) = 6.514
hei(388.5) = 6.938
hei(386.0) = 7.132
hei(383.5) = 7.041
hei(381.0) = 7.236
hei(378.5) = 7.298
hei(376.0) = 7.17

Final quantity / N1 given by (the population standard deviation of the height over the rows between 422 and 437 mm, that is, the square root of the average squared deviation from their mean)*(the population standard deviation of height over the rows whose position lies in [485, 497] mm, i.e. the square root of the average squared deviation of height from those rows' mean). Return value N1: 0.22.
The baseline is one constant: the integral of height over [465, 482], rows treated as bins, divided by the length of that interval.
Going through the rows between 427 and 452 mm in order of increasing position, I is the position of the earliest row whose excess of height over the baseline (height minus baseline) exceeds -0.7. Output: 433.5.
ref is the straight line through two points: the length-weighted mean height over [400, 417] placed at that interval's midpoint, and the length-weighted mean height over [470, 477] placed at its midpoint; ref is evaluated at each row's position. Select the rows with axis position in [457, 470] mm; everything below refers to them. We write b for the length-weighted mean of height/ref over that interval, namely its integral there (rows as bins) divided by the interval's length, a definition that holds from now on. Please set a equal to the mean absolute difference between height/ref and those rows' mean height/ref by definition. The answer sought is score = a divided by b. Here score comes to 0.04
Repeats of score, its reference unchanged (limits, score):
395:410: 0.15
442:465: 0.06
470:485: 0.04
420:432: 0.07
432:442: 0.03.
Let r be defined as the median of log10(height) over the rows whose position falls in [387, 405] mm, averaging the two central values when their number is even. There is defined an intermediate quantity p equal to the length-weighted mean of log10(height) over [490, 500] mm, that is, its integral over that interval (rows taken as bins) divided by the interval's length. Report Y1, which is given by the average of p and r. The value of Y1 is 0.856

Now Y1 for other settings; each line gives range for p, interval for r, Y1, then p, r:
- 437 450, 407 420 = 0.728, 0.862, 0.59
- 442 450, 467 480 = 0.868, 0.860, 0.88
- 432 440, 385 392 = 0.853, 0.864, 0.84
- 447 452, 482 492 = 0.853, 0.837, 0.87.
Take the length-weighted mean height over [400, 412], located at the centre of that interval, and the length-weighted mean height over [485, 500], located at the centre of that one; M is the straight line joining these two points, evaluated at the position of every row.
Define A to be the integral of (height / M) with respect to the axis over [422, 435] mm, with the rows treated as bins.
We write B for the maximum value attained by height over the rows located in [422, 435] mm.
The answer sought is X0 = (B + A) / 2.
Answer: 10.5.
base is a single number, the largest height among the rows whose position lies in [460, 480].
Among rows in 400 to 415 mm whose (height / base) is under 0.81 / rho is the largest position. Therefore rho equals 413.5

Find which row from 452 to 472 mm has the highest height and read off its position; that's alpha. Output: 463.5 mm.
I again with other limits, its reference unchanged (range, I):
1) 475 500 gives 476.0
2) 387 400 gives 388.5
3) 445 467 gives 446.0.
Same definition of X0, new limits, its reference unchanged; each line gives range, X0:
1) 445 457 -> 10.0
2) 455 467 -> 10.3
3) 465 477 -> 10.5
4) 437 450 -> 11.3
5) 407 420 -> 7.0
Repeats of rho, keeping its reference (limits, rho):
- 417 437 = 428.5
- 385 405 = 403.5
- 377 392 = 391.0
